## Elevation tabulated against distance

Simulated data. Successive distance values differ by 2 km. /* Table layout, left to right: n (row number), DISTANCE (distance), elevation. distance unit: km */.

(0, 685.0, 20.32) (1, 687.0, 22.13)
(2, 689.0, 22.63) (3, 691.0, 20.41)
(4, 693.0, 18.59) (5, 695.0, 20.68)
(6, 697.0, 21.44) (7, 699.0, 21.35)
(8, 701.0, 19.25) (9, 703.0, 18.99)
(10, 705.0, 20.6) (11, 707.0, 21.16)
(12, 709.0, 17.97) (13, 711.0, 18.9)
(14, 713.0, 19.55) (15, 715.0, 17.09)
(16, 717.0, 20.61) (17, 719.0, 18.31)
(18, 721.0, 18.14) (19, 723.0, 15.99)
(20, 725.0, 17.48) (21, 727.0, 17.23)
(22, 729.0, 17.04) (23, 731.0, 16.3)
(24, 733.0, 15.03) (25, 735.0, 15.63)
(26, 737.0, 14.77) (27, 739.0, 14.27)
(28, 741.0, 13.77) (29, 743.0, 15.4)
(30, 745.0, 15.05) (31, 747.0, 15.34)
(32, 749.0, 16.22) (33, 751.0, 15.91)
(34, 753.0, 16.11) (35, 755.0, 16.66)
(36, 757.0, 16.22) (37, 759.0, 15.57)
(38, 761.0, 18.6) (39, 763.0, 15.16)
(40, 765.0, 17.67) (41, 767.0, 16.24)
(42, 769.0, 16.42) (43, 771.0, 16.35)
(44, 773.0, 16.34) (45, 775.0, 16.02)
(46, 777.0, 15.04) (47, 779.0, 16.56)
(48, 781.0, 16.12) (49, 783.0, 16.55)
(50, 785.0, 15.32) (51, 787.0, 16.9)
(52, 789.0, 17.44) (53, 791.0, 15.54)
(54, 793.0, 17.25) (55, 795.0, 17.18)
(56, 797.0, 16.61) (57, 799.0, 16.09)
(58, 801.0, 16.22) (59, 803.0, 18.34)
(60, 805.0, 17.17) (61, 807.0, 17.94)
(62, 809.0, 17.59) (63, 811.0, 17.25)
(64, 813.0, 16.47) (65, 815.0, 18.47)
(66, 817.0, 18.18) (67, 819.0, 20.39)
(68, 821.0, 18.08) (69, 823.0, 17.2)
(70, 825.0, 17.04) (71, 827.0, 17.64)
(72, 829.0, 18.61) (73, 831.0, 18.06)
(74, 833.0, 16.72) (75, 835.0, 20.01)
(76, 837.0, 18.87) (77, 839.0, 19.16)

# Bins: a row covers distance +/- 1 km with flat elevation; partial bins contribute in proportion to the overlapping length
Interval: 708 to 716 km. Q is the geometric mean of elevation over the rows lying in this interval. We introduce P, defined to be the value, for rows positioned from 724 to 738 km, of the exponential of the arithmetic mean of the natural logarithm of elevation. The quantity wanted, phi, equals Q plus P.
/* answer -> 34.5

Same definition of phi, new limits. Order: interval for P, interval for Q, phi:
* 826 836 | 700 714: 37.6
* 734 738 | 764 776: 31.7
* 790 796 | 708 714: 35.4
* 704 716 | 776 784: 35.2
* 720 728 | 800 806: 34.4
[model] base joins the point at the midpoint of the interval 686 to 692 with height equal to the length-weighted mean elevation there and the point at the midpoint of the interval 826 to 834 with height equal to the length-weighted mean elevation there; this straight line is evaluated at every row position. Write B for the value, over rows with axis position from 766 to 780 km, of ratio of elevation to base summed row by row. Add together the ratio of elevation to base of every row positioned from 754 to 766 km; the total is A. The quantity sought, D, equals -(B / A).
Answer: -1.2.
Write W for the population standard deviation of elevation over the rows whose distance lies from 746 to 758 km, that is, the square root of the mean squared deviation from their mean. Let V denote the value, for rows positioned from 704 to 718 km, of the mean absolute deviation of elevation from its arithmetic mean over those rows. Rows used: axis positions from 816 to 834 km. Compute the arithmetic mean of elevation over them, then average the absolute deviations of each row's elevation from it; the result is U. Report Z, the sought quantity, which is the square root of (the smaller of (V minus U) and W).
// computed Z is 0.63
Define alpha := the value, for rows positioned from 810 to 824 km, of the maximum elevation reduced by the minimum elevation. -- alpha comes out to 3.9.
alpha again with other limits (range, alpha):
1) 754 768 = 3.4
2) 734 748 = 1.9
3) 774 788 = 1.9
